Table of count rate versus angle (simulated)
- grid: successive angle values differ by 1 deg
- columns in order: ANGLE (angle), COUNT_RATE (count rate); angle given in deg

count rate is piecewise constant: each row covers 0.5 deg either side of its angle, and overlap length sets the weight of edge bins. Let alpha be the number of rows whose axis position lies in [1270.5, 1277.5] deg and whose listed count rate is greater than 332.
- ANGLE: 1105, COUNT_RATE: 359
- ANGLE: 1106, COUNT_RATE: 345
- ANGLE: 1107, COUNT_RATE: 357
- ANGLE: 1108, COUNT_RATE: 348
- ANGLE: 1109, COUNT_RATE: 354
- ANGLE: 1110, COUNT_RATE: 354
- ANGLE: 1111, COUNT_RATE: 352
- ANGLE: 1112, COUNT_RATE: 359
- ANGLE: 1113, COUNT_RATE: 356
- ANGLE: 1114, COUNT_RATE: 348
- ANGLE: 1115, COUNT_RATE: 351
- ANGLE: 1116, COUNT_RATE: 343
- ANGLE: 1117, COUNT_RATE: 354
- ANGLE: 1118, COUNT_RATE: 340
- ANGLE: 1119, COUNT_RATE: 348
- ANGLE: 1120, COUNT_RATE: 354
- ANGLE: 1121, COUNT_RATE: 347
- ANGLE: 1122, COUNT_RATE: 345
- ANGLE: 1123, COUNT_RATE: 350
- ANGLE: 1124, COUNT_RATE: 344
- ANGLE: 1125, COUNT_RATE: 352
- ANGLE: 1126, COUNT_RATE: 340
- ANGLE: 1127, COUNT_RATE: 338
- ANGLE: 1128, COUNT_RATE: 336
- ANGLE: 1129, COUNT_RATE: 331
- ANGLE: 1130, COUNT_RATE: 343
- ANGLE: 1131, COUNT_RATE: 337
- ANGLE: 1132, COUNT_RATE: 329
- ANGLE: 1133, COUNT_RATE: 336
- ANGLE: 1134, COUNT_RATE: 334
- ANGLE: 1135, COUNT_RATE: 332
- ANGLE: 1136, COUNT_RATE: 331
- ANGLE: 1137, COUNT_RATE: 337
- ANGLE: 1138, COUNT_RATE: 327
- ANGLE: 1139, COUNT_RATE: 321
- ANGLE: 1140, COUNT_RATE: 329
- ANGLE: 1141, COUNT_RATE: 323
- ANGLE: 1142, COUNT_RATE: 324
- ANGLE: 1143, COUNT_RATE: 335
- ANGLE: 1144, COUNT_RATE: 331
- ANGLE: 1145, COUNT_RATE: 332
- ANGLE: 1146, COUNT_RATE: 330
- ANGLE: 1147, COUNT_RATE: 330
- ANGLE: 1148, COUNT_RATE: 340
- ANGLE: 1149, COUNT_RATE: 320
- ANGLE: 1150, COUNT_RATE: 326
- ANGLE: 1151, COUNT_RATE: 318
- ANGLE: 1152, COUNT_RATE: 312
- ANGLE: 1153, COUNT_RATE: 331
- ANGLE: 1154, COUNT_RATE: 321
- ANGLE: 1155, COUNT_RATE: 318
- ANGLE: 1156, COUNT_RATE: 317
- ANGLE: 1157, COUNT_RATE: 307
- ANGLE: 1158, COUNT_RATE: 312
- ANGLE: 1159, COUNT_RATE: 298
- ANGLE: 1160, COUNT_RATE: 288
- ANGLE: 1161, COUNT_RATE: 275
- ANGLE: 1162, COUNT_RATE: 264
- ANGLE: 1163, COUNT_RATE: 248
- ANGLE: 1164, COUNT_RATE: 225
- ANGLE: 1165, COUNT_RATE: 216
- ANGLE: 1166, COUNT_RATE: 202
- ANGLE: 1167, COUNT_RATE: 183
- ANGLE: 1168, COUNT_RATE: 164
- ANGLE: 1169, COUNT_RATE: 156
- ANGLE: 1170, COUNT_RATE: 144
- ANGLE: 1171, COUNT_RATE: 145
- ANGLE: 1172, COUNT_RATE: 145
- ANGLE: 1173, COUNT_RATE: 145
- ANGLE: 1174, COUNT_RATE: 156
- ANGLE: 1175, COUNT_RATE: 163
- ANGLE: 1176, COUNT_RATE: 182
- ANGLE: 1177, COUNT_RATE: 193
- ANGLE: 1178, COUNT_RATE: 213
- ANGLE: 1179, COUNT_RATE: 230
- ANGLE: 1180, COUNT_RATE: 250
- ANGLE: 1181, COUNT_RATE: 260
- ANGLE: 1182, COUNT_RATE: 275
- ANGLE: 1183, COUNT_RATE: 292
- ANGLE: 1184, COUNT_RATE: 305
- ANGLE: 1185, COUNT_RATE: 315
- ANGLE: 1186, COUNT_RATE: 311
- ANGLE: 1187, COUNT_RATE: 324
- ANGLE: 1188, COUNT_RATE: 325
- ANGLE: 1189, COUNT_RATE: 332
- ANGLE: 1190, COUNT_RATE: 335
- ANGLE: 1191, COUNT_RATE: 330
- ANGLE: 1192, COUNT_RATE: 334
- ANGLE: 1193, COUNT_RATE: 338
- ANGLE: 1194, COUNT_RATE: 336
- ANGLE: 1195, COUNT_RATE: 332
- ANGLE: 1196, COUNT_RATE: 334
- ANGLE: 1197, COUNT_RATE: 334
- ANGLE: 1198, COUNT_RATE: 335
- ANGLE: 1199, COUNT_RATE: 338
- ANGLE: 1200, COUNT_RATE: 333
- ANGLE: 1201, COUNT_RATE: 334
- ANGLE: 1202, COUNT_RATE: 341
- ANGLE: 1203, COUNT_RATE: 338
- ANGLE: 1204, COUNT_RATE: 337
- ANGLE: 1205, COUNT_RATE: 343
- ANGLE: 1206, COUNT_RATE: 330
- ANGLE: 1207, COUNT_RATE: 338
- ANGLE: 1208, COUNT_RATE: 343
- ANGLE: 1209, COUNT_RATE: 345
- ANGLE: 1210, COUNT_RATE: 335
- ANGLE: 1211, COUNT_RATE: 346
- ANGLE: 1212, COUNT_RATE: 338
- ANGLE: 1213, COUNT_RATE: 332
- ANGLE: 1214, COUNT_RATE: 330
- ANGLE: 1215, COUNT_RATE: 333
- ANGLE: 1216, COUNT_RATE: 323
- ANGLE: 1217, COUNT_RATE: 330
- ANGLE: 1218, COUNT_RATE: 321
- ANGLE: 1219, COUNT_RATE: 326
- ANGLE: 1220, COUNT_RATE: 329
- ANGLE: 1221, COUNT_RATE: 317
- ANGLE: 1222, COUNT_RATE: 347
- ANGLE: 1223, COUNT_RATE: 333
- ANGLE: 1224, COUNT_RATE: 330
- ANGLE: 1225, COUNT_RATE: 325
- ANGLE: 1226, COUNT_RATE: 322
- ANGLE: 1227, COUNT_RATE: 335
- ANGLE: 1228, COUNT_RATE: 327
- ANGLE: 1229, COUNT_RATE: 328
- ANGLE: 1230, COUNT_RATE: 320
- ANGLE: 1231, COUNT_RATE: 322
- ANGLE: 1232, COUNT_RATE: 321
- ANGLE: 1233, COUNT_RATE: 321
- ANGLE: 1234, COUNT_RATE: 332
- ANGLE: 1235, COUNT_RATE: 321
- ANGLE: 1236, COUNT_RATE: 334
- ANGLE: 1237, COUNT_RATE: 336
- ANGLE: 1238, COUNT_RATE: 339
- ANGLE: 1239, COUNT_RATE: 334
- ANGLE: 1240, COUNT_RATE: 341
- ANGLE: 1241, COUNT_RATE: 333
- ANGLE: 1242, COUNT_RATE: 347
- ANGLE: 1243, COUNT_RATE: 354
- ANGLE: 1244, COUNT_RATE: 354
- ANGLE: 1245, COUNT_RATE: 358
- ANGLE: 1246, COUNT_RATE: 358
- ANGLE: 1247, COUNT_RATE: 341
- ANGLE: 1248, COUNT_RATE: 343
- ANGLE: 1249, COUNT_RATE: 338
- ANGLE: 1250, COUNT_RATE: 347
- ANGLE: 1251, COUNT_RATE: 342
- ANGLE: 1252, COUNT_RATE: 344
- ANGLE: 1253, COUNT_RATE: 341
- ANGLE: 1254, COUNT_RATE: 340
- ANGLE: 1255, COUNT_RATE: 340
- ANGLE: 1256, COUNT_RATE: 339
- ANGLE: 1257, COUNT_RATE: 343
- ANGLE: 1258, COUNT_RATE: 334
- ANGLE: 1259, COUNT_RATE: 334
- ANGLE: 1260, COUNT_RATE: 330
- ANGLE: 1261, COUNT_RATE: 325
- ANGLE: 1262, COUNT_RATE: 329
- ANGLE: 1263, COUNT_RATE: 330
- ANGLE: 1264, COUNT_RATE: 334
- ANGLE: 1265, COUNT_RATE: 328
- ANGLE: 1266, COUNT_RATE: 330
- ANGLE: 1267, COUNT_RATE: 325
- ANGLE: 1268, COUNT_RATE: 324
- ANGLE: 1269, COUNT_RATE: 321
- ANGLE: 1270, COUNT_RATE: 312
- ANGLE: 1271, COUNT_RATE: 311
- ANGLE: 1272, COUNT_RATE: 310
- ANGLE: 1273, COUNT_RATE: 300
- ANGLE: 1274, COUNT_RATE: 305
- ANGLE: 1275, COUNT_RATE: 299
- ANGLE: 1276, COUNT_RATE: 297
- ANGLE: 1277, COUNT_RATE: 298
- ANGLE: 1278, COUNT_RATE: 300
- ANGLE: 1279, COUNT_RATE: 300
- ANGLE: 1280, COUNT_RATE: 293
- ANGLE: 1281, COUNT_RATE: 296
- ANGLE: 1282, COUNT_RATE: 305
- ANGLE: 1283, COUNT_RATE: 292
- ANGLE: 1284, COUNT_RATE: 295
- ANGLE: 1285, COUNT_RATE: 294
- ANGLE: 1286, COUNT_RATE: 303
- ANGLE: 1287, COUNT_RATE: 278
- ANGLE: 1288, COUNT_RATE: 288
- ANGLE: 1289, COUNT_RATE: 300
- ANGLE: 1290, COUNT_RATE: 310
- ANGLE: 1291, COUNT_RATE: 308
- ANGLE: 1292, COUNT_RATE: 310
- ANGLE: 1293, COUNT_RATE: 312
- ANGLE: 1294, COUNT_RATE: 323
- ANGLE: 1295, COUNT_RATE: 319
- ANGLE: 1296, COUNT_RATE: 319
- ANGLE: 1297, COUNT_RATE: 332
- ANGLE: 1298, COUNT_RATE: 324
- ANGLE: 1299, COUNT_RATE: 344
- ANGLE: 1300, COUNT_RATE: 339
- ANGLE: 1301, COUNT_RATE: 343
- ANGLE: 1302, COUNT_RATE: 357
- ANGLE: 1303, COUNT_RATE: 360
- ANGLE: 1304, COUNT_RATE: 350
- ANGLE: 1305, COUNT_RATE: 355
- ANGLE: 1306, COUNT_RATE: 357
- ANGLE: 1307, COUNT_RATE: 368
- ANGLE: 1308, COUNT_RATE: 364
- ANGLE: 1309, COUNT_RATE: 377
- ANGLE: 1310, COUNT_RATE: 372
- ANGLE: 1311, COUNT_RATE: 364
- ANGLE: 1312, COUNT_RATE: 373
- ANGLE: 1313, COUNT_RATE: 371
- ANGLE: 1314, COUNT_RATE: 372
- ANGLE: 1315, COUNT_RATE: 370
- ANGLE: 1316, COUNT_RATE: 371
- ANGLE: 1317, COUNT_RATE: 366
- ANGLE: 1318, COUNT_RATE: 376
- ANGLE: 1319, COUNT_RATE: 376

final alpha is 0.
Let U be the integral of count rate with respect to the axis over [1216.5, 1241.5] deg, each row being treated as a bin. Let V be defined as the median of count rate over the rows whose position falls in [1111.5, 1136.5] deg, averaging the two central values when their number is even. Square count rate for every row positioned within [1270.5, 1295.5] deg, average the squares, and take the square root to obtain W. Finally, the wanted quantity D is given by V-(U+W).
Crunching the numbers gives -8183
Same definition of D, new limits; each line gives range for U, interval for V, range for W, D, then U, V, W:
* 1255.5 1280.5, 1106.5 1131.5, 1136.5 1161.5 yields -7923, 7951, 348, 320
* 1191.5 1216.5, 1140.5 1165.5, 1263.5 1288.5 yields -8388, 8400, 318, 306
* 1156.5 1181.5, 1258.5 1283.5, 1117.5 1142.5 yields -5390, 5364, 311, 337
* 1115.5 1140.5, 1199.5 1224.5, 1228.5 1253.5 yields -8483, 8478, 333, 338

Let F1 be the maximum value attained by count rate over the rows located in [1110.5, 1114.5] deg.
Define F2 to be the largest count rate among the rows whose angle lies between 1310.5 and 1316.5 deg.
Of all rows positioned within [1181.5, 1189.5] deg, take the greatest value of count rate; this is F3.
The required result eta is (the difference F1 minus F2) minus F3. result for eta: -346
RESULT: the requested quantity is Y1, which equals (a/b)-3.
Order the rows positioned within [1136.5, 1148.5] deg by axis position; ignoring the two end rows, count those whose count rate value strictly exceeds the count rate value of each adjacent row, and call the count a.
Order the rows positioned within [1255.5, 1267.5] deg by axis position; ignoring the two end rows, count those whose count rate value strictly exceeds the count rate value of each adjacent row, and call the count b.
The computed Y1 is -2.00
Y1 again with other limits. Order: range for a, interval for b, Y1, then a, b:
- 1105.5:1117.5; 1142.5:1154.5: -2.25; 3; 4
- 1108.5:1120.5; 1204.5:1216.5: -2.00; 3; 3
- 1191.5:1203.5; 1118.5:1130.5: -2.00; 3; 3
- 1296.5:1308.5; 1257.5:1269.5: -1.50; 3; 2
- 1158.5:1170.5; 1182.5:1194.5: -3.00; 0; 3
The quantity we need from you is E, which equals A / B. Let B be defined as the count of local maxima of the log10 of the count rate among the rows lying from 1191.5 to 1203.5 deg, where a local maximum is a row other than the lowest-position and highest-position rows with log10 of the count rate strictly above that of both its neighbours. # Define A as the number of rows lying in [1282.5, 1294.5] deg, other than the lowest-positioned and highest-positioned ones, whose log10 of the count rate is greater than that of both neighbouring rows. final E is 1.0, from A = 3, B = 3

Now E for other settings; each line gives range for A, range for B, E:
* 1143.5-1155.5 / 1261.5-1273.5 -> 2.0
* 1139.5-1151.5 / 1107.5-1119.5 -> 1.3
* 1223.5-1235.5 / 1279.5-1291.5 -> 1.0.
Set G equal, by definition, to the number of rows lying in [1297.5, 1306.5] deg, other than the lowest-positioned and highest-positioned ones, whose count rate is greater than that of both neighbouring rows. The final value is 2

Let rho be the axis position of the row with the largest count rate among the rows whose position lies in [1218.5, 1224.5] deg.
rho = 1222 deg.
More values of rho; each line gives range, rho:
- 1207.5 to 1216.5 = 1211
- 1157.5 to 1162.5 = 1158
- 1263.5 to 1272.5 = 1264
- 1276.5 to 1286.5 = 1282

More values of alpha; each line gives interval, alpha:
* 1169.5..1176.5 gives 0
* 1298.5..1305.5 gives 7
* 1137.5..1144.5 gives 1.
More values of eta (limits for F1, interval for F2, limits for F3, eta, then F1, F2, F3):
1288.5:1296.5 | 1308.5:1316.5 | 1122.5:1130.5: -406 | 323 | 377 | 352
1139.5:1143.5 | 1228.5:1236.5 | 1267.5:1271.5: -323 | 335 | 334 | 324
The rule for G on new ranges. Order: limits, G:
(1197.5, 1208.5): 3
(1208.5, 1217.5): 2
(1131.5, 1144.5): 4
